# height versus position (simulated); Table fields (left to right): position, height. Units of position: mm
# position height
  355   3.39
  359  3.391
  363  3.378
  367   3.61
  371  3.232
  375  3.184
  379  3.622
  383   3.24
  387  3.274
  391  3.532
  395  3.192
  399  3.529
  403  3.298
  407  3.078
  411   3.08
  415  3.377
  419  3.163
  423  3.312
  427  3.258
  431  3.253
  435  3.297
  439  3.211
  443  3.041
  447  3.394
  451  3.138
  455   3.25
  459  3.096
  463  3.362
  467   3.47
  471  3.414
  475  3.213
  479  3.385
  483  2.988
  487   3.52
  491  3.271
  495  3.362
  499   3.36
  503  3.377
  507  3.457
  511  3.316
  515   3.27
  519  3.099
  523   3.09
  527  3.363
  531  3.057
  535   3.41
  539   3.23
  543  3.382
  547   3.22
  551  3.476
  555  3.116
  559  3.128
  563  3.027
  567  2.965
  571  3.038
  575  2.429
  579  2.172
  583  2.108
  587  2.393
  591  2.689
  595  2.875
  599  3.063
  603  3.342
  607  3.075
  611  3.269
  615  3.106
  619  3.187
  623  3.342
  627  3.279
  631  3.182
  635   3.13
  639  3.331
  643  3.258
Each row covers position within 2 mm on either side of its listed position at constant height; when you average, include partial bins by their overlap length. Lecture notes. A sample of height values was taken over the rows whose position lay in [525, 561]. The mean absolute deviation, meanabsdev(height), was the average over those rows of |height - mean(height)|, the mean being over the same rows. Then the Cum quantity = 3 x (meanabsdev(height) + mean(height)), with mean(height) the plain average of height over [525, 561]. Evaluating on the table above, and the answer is 10.2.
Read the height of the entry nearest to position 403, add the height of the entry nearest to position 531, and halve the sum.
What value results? 3.18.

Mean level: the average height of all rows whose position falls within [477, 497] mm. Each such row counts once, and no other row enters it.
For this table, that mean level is 3.31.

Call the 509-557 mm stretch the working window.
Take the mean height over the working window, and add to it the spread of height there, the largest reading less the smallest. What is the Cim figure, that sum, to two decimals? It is 3.67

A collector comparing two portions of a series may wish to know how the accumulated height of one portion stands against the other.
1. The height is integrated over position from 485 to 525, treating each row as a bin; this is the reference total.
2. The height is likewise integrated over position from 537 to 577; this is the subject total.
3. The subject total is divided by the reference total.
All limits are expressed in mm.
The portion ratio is 0.94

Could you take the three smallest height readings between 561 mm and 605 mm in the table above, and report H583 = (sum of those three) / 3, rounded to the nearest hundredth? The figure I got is 2.22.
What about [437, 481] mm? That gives 3.09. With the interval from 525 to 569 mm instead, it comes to 3.02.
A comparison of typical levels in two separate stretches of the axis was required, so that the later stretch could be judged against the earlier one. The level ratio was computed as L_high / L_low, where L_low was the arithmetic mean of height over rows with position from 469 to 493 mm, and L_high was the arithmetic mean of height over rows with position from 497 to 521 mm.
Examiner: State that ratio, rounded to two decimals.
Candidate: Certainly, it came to 1.00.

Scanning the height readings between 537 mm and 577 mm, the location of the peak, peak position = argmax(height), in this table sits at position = 551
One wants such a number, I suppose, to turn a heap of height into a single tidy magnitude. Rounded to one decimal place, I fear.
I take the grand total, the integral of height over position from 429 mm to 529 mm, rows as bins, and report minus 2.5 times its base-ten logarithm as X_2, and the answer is -6.3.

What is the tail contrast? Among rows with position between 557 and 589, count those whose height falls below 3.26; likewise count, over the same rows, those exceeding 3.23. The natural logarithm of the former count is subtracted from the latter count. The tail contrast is -2.1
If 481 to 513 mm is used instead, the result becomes 7.0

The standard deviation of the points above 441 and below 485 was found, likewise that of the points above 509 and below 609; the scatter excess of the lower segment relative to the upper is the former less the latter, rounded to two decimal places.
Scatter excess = -0.21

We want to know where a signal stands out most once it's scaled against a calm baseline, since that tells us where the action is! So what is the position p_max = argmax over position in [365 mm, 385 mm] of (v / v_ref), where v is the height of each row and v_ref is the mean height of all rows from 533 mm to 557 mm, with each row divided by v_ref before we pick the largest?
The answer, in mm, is 379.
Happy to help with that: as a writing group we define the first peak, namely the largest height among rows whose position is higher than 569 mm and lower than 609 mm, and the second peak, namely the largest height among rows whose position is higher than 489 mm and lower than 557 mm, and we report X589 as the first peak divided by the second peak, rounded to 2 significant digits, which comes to 0.96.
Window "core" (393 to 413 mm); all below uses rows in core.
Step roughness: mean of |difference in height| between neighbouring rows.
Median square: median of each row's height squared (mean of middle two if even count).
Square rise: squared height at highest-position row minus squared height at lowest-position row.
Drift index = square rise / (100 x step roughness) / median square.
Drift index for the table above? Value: -0.0035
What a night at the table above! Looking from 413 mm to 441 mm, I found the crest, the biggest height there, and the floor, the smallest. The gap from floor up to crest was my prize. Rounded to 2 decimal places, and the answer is 0.21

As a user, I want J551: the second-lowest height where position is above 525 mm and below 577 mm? 2.965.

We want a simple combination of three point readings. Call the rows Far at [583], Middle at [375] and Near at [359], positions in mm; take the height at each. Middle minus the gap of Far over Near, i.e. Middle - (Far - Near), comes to 4.5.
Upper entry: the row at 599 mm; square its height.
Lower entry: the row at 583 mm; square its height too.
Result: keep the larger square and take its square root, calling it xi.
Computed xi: 3.06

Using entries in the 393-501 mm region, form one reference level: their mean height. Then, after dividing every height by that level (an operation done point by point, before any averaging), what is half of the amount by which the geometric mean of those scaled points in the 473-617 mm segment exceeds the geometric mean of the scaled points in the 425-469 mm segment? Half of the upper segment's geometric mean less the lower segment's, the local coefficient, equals -0.03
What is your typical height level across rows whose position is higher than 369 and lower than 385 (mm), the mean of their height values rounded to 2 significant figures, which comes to 3.3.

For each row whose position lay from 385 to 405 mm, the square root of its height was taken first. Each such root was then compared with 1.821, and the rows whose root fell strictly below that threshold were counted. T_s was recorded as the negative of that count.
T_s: -3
